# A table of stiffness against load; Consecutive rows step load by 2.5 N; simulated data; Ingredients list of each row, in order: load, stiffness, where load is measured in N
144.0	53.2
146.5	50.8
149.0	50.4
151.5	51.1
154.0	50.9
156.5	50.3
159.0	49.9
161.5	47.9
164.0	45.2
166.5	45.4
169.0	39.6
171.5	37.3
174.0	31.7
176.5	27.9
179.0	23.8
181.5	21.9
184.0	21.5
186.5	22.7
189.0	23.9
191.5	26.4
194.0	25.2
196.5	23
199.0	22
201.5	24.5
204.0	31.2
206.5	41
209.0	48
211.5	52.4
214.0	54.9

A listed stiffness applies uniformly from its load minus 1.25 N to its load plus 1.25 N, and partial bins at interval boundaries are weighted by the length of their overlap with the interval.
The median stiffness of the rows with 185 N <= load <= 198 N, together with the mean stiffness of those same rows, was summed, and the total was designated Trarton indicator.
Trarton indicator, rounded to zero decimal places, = 48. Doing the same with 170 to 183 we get 56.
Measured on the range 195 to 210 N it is 59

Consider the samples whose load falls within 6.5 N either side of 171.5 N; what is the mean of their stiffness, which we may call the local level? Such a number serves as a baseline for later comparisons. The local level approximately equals 36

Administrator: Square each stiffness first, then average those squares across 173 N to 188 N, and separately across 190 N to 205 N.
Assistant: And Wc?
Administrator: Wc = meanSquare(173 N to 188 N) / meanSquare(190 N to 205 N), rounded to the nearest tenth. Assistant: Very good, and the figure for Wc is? 1.0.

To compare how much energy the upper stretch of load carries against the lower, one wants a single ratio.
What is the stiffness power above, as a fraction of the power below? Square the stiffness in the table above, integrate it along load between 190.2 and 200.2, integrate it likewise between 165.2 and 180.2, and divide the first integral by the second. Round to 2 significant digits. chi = 0.32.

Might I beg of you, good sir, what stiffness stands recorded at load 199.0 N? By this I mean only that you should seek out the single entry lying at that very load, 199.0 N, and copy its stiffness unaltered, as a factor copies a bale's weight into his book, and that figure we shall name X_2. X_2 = 22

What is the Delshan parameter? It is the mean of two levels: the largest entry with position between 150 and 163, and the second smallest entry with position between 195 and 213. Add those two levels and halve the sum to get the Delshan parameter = 37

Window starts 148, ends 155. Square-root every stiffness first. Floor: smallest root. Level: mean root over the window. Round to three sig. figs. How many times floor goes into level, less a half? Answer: 0.504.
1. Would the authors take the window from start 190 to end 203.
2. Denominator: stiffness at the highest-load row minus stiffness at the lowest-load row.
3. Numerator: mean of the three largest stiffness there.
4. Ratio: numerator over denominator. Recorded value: -13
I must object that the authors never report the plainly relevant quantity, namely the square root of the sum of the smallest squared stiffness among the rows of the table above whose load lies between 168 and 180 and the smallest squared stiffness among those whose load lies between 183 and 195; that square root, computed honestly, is 32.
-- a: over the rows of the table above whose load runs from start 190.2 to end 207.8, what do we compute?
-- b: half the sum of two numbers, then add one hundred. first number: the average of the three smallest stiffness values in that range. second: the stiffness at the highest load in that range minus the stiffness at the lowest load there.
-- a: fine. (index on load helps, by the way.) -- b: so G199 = 119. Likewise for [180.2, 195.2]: 113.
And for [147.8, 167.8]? 121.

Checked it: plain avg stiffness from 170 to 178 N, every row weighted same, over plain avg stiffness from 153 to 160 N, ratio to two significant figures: 0.64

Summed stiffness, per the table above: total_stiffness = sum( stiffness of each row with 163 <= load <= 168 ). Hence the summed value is 91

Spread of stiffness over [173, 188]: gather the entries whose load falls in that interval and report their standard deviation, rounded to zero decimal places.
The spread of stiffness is 4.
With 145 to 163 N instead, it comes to 1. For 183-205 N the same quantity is 3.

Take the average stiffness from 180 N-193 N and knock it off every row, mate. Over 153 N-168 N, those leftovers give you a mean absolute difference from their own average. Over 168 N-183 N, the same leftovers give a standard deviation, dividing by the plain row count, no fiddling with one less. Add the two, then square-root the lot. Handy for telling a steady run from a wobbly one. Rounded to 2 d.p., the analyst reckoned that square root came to 2.94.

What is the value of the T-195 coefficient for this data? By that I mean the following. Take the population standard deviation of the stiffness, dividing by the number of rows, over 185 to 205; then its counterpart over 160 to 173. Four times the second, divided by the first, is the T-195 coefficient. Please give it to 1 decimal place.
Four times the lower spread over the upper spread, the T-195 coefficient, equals 5.8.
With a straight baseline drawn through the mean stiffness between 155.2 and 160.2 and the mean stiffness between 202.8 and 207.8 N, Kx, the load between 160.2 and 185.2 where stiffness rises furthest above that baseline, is 161.5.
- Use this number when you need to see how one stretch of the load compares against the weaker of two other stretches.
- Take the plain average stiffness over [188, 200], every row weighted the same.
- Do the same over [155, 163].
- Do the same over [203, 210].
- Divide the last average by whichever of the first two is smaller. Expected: 1.66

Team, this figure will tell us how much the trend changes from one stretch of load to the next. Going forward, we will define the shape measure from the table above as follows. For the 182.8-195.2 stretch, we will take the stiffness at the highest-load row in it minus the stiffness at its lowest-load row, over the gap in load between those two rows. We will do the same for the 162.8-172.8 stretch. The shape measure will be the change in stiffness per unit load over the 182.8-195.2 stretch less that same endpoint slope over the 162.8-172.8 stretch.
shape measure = 1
